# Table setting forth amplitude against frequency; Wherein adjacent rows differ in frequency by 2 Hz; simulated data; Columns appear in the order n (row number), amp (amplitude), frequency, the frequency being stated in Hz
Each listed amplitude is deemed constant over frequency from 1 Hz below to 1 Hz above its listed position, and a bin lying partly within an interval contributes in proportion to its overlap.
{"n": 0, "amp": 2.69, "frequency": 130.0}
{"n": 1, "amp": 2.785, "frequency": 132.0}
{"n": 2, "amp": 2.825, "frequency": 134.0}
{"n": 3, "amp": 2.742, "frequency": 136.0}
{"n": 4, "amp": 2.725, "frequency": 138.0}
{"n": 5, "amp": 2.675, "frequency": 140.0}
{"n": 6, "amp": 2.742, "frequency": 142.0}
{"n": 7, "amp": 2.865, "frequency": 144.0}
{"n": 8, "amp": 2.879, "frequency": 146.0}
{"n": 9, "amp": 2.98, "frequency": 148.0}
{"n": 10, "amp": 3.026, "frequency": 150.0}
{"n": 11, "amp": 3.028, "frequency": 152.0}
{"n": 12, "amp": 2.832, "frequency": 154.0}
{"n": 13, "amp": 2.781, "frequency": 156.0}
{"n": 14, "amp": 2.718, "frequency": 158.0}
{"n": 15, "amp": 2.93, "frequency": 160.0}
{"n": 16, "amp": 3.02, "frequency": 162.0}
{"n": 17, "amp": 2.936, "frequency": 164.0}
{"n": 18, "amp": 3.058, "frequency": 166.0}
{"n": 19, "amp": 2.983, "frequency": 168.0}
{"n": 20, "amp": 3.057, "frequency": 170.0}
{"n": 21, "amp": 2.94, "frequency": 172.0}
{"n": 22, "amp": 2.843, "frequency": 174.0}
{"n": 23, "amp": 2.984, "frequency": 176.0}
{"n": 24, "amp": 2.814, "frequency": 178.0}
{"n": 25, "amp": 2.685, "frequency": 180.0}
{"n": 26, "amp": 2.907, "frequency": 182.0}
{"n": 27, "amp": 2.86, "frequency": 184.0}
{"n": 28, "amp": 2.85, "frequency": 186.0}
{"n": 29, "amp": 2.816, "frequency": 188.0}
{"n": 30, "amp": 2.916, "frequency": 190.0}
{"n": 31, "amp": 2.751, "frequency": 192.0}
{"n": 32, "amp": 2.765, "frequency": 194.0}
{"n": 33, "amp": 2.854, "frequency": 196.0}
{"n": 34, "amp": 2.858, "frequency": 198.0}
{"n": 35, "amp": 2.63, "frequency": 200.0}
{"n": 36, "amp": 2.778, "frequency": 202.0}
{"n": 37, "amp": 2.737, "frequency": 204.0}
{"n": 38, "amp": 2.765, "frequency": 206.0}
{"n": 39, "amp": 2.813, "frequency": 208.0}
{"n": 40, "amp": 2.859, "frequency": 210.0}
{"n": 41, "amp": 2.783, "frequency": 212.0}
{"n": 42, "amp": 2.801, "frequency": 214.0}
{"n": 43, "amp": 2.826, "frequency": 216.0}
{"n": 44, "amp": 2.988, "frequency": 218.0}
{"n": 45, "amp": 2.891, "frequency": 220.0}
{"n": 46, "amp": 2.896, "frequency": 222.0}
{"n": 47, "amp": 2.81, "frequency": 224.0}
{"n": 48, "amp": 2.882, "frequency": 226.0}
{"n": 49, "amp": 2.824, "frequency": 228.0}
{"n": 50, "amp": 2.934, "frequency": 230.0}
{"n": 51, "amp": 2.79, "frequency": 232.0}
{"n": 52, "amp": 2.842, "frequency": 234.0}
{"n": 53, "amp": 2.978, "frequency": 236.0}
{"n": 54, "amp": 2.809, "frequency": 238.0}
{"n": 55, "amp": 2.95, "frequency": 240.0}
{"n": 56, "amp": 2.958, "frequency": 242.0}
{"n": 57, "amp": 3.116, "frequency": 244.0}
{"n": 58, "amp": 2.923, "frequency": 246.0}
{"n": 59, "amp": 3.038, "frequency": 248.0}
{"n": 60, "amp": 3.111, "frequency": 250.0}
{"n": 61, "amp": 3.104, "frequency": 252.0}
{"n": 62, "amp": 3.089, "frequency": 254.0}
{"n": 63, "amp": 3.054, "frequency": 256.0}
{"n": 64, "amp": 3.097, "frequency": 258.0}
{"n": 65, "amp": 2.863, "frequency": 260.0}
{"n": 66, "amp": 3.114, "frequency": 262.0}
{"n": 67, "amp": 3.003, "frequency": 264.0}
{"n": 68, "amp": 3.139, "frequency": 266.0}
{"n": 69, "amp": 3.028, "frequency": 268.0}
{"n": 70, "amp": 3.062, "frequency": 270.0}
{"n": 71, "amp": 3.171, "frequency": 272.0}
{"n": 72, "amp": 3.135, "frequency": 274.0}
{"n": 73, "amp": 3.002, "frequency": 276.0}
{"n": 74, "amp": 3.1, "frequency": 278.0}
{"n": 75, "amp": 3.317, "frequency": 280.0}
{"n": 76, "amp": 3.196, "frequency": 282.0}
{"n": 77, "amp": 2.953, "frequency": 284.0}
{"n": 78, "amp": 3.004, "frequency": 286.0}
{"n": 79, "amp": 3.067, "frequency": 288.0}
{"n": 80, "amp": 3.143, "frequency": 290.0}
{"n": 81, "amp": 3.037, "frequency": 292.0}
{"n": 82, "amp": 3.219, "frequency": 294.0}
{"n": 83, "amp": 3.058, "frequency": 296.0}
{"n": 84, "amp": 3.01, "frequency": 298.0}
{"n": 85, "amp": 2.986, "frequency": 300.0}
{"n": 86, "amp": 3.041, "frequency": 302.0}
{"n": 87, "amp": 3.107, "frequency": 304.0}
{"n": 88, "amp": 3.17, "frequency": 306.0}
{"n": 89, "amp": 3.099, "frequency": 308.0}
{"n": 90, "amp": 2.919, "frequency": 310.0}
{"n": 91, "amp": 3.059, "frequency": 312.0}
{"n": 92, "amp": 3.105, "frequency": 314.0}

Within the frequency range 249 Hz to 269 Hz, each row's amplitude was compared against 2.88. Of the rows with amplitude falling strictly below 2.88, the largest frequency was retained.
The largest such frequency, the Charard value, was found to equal 260.0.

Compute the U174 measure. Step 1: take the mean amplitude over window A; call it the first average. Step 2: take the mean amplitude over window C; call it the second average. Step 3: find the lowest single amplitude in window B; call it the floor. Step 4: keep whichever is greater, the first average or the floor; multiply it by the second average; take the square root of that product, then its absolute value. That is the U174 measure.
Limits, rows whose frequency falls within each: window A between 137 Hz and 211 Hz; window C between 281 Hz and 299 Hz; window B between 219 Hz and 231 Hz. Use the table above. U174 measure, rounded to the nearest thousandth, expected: 2.964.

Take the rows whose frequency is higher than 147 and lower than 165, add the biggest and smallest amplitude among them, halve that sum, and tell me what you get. 2.87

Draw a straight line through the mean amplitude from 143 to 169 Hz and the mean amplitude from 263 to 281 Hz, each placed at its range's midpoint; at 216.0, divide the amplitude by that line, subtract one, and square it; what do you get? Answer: 0.0041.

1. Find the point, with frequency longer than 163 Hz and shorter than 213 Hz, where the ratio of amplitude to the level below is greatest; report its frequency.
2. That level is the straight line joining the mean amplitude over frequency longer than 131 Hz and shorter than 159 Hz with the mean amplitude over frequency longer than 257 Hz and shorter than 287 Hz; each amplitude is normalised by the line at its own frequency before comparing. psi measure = 166.0 Hz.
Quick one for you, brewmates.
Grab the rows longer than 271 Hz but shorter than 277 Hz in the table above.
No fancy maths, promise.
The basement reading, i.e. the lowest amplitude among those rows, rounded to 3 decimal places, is 3.002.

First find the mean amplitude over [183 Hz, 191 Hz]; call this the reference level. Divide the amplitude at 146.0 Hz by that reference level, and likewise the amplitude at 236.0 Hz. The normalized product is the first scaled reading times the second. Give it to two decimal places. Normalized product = 1.05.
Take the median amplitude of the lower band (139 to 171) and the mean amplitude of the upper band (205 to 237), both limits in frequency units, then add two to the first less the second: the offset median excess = 2.08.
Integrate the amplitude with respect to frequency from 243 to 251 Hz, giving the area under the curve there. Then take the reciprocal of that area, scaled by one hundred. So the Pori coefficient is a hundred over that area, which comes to 4.1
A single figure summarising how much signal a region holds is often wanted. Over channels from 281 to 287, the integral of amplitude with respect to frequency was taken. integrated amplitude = 18.3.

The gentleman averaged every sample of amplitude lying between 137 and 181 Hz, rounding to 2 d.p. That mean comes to 2.89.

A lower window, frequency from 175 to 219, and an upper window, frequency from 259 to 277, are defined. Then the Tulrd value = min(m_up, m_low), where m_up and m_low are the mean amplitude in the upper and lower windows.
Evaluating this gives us 2.82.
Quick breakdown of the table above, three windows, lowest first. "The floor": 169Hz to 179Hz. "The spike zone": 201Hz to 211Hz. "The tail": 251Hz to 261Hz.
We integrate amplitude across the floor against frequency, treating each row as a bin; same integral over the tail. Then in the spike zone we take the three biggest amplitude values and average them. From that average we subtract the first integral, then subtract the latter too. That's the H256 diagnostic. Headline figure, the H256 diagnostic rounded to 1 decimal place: -56.9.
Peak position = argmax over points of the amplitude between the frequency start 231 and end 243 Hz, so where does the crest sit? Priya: 236.0 Hz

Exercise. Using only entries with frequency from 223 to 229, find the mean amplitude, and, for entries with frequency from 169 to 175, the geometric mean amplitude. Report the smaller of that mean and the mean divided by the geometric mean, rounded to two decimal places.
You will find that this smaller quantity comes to 0.96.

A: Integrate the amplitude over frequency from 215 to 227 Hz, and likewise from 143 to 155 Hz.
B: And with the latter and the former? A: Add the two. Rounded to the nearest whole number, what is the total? 70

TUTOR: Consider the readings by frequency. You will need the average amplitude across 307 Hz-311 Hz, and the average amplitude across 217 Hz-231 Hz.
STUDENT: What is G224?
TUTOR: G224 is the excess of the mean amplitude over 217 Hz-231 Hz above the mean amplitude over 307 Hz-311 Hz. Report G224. -0.12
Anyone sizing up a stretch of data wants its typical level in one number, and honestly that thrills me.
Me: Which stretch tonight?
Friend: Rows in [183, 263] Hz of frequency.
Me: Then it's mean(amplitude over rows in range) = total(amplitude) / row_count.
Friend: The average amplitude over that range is 2.89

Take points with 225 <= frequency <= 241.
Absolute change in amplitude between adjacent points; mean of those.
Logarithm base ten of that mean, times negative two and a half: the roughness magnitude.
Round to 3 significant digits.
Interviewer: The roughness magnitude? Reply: 2.34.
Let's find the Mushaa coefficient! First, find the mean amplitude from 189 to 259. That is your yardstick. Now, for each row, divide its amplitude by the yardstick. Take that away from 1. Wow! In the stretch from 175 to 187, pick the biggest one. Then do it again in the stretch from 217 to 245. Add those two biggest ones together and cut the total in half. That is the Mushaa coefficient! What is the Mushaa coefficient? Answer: 0.053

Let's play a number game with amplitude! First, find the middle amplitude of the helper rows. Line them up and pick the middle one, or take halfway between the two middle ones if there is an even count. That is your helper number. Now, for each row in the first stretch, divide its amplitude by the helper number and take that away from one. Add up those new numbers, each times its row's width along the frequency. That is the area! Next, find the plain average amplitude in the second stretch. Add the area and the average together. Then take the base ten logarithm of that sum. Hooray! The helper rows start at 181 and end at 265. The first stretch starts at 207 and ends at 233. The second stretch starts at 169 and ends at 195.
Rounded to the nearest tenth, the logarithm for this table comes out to 0.5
